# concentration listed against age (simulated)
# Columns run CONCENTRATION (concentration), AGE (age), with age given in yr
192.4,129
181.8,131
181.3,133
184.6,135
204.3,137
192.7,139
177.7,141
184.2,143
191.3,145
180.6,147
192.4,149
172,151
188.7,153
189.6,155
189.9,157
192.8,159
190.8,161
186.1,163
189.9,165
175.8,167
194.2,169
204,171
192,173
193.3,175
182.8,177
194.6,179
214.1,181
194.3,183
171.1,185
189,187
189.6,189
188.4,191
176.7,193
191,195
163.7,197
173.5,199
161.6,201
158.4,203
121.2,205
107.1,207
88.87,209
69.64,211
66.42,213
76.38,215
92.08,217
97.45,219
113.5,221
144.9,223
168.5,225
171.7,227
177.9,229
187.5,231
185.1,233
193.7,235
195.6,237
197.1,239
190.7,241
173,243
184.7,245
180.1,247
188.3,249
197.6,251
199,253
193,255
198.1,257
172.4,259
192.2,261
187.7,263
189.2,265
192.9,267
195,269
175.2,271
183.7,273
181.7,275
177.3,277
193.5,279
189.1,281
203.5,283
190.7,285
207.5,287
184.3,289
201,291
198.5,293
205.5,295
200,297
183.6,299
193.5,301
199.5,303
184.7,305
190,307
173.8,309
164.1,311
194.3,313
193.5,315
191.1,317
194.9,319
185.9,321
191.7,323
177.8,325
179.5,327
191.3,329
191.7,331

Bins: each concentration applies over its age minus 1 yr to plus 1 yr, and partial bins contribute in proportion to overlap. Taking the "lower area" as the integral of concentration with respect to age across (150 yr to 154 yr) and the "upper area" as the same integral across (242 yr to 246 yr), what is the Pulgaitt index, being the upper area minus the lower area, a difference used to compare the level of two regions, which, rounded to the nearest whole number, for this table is -6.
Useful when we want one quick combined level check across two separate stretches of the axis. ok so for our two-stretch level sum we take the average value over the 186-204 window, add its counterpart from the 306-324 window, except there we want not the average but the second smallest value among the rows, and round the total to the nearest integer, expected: 351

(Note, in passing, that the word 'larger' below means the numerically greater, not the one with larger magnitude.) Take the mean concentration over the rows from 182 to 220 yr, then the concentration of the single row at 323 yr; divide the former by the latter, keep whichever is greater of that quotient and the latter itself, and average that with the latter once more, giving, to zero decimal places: 192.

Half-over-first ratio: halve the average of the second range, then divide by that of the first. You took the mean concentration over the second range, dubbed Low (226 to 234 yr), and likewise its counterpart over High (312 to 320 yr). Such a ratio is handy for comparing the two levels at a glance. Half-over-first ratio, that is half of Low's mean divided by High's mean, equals 0.47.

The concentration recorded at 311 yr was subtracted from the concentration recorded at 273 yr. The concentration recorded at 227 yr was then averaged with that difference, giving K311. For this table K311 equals 96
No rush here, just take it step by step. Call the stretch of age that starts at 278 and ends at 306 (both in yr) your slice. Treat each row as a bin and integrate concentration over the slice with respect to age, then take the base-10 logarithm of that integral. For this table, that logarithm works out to 3.74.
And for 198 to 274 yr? 4.09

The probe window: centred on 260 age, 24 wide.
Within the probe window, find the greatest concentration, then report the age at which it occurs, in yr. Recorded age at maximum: 253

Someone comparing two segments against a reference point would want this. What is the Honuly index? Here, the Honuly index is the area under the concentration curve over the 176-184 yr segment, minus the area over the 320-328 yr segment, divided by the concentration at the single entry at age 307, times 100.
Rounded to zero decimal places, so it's 54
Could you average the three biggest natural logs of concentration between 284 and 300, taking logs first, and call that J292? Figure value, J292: 5.32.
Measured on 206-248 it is 5.28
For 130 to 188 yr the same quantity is 5.33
